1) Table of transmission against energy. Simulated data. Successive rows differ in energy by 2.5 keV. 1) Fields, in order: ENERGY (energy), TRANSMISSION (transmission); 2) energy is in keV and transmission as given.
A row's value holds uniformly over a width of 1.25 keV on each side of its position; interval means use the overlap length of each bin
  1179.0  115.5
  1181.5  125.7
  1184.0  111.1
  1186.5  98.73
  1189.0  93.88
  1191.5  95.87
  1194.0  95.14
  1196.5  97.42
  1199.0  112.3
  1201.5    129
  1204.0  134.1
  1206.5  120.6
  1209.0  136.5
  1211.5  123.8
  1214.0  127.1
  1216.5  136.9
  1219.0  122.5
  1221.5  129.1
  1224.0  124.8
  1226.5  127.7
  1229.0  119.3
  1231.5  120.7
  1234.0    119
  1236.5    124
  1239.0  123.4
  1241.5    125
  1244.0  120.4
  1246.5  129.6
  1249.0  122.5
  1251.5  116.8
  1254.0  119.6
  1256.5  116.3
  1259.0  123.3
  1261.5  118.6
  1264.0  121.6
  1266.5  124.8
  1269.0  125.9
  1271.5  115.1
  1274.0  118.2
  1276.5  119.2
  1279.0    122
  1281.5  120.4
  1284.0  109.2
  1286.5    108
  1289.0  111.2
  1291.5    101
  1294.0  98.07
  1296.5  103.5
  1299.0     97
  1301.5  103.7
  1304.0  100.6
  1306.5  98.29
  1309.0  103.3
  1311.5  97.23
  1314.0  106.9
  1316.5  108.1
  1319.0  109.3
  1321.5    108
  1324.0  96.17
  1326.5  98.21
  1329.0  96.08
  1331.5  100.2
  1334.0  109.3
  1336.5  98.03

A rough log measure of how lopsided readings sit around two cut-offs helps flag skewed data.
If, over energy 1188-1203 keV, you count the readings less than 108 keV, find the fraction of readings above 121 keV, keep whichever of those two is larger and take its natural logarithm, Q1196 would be 1.4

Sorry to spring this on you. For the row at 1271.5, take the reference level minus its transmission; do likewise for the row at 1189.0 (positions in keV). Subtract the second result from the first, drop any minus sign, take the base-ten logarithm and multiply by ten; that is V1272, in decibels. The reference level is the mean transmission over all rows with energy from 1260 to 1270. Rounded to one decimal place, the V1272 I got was 13.3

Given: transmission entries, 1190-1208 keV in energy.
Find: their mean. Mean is 112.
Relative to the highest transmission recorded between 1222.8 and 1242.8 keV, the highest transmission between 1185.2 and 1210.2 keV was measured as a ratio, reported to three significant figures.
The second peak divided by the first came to 1.07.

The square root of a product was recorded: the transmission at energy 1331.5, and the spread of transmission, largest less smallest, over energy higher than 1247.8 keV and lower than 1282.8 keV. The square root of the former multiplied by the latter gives 33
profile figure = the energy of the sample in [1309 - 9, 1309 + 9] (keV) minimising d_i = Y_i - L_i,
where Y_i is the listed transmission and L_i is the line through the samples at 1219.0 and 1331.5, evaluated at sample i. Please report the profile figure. 1311.5 keV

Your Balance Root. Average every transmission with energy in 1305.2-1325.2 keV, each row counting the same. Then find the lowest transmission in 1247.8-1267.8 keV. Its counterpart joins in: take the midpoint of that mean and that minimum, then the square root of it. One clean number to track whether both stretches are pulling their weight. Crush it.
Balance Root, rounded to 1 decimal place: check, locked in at 10.5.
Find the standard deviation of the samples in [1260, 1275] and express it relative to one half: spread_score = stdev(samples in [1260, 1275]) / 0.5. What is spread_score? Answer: 8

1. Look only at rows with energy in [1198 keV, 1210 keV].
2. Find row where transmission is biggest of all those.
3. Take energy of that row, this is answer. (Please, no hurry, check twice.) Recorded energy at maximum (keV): 1209.0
